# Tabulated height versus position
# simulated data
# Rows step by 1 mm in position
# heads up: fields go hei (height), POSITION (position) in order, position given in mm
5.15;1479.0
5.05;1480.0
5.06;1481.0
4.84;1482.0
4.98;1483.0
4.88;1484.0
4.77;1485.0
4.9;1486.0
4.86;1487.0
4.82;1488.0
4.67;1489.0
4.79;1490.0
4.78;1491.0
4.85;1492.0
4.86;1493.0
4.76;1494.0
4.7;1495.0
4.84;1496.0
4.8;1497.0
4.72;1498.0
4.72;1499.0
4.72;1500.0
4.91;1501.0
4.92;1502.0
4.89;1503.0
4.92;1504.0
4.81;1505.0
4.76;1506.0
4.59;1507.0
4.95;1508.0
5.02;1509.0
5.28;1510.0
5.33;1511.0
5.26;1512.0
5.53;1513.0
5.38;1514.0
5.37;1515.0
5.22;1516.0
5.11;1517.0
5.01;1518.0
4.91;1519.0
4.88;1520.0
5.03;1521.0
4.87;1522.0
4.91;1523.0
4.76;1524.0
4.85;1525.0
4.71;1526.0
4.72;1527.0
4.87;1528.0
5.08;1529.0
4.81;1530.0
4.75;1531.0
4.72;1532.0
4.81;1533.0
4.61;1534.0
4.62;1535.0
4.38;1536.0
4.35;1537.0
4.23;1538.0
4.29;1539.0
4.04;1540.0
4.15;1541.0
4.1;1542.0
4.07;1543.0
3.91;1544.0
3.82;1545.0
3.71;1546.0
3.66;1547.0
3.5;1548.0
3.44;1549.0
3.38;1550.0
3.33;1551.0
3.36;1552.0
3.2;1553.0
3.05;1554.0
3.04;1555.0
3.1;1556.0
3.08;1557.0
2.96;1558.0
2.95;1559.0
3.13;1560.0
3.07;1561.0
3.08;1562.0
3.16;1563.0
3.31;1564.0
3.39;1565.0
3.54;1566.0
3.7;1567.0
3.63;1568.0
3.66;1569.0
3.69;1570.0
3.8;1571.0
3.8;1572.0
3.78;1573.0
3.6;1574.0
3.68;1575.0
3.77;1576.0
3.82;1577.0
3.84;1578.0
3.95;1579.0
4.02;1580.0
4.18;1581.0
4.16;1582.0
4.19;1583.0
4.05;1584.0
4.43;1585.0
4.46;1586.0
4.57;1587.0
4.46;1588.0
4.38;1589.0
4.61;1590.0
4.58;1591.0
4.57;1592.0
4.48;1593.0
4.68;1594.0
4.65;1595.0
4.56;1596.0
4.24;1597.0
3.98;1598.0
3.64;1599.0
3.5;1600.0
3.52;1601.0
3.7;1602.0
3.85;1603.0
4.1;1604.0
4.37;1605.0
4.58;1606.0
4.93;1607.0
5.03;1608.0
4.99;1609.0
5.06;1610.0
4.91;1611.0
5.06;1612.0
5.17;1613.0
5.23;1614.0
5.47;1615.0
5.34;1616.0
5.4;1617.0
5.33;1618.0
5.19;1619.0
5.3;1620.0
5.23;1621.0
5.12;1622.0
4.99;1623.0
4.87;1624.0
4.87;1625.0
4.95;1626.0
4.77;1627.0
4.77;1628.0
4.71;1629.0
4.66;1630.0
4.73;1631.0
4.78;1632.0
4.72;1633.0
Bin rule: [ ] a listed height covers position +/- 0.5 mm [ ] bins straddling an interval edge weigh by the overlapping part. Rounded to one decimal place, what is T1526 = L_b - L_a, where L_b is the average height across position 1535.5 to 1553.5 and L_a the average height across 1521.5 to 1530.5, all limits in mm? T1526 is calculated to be -1.0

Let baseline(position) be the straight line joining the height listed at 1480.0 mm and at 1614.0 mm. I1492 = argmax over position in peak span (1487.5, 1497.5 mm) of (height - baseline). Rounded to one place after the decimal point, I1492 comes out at 1493.0 mm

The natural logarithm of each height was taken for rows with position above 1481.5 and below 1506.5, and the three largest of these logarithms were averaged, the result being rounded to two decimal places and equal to 1.60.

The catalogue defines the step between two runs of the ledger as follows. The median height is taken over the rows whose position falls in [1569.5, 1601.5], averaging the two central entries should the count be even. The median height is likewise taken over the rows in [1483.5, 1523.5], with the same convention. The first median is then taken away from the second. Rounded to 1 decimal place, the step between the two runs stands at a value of 0.8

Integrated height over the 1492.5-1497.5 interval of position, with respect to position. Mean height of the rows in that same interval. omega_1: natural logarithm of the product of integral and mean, 4.7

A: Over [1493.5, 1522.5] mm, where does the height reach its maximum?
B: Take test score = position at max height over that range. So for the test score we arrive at 1513.0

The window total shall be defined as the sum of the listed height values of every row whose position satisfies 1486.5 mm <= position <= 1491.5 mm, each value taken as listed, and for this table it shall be 24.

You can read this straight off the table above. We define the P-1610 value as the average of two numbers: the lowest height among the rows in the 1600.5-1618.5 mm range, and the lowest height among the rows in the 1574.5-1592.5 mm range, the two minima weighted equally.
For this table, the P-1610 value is 3.6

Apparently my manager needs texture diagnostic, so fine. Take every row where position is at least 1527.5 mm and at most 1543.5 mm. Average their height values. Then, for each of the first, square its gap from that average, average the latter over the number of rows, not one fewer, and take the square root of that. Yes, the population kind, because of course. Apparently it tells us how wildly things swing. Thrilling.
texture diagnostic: 0.32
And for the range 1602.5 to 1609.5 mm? 0.43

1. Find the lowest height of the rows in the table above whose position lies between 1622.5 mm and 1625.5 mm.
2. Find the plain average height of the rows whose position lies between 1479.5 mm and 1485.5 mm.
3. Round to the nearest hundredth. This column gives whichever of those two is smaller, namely 4.87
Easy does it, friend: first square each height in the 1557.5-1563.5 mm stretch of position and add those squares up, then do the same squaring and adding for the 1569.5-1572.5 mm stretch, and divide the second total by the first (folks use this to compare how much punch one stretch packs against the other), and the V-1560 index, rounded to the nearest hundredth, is 0.76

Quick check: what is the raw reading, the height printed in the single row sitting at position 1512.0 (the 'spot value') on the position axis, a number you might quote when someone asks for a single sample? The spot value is 5.26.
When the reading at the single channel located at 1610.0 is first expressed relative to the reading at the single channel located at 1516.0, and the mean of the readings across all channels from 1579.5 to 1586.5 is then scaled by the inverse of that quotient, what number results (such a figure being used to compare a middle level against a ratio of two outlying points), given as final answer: 4.3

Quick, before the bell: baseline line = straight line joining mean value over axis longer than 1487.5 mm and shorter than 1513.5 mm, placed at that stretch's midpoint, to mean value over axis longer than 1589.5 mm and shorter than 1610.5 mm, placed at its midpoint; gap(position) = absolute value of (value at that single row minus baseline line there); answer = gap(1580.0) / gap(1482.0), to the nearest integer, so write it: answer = 3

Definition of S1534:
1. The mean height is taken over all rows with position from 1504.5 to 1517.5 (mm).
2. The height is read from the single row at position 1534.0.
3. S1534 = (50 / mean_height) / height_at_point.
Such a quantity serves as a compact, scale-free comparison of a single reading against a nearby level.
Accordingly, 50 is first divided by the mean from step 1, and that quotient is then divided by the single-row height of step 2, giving 2.12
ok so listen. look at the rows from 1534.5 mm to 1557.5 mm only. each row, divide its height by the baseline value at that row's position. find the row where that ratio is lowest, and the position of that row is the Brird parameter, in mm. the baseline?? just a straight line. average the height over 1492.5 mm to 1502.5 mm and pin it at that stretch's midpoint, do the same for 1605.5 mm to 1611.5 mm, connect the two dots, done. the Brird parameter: 1555.0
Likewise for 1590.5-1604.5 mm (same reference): 1600.0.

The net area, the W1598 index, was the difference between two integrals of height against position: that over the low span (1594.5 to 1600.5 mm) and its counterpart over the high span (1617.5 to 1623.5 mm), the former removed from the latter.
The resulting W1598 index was 7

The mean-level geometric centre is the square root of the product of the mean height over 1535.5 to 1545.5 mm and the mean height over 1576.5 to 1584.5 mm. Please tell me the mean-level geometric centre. 4.08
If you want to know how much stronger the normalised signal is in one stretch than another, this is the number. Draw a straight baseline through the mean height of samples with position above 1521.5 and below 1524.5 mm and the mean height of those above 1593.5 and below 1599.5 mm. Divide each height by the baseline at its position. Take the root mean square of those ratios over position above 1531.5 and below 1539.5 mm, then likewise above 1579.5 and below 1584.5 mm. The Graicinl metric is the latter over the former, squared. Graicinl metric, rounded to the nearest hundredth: 0.98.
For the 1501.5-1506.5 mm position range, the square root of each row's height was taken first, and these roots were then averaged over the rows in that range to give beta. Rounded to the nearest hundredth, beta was 2.20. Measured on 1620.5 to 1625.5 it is 2.24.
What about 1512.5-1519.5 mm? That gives 2.28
